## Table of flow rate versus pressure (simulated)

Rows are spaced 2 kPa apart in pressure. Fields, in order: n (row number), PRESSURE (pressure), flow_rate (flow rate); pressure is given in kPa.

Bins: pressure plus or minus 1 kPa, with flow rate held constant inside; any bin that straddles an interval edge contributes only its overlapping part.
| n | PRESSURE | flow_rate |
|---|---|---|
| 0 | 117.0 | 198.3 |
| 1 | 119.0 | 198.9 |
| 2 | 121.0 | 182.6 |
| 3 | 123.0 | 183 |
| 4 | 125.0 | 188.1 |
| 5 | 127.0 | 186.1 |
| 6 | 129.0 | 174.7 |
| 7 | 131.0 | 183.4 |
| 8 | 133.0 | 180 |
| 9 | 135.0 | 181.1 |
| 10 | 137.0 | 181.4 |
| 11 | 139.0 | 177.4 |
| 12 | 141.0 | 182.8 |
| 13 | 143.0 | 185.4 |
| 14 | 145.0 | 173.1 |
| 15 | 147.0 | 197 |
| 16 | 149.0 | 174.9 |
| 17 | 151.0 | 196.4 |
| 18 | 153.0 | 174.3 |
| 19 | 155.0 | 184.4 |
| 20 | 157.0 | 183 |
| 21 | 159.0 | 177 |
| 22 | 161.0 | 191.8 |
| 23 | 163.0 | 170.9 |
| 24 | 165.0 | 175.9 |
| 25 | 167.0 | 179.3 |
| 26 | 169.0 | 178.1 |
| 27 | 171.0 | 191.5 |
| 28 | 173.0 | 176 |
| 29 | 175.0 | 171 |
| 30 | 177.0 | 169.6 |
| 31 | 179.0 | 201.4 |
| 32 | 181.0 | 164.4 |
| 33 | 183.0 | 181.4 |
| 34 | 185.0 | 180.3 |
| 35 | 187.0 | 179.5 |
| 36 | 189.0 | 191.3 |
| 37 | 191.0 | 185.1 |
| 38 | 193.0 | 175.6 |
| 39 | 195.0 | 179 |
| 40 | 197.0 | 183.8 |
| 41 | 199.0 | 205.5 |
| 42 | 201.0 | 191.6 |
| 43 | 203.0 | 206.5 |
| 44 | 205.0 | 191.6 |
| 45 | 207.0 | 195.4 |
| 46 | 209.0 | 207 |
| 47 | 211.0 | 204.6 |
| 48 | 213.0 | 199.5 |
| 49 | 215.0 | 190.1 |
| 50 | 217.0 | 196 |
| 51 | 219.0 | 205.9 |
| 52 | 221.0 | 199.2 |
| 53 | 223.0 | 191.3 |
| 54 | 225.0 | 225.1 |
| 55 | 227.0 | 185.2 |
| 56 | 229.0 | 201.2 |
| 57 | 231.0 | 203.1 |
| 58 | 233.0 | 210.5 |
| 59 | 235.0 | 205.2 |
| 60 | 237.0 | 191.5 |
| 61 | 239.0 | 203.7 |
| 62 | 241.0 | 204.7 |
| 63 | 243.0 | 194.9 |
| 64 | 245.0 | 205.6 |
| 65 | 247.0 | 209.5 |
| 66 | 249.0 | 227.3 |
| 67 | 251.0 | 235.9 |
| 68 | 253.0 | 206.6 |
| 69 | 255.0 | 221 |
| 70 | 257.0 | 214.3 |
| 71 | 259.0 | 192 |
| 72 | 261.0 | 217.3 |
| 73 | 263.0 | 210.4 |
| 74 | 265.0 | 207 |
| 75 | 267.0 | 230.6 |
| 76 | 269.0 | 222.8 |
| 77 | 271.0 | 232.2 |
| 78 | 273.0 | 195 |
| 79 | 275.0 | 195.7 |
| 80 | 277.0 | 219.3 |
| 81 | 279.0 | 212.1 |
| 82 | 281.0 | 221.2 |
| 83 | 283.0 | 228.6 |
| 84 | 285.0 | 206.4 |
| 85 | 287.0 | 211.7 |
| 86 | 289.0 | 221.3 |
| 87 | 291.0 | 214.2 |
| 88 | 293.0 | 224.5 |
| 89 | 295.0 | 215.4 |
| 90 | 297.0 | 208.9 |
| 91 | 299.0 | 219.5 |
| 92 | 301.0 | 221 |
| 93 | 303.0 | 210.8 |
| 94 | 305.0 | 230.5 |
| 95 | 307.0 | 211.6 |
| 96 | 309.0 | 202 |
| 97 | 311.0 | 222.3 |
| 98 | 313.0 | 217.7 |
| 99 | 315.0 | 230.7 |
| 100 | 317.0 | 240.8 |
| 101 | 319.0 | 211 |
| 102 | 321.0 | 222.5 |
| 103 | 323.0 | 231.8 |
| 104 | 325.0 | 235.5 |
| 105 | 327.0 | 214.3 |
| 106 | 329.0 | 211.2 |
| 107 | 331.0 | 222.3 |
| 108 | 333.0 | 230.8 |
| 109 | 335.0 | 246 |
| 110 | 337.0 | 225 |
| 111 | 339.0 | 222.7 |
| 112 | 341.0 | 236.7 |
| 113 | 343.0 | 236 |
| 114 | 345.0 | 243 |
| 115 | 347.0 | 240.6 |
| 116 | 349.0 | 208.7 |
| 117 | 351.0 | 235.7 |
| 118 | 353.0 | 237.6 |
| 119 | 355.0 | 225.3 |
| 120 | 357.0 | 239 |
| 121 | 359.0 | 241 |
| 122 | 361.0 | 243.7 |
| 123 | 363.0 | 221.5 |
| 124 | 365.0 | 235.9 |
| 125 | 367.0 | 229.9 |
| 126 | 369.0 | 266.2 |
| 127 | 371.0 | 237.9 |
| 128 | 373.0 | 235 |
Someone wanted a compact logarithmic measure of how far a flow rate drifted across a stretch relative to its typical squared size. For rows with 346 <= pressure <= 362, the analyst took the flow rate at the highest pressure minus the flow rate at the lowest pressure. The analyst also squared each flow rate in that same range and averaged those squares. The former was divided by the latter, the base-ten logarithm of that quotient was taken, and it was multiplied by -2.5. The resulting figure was 10.6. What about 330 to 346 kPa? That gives 8.5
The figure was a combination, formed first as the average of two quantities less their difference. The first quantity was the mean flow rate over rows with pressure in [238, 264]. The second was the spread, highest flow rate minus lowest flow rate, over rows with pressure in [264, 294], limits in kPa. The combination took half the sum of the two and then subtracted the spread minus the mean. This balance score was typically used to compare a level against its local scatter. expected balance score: 298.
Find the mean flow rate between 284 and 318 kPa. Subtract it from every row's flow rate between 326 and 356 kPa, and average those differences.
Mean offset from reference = 11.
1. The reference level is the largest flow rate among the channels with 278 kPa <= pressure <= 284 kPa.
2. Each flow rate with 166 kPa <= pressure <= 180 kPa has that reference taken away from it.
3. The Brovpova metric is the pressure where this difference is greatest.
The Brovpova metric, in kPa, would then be 179.0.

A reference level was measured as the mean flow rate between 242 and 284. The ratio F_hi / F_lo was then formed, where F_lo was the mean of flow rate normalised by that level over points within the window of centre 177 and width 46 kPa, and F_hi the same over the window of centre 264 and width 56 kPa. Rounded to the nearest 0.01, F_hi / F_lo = 1.17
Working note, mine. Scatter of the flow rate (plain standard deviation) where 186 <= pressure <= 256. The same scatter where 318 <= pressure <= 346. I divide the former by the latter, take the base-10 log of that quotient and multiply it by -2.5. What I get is -0.2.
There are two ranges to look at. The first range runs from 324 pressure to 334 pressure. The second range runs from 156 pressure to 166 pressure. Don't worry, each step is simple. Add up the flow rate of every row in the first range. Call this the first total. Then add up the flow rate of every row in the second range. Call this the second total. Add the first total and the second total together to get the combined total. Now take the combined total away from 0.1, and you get -2013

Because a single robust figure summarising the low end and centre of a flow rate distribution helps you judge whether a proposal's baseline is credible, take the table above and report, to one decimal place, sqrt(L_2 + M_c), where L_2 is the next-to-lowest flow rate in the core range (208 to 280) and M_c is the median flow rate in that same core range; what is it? 19.9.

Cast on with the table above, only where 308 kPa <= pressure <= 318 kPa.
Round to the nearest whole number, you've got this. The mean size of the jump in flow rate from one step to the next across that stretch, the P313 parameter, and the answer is 12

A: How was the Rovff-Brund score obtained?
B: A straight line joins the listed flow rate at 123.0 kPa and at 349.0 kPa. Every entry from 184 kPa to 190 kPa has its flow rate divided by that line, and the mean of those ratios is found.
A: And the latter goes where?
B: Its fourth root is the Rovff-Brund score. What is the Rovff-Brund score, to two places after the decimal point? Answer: 0.99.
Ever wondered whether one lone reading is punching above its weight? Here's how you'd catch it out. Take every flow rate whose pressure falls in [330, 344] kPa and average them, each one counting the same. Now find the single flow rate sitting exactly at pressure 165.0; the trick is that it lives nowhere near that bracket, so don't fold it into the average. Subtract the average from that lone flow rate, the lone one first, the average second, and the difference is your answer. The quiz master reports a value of -55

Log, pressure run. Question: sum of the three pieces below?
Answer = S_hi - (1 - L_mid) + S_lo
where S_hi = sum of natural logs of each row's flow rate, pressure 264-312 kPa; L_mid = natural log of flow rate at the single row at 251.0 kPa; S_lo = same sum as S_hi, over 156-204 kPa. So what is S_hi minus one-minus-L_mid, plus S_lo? 258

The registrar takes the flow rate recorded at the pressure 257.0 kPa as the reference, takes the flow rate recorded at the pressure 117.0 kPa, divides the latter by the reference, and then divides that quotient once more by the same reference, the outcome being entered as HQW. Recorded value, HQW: 0.0043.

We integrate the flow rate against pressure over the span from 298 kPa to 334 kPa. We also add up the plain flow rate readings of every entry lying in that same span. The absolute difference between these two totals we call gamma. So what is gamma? 3986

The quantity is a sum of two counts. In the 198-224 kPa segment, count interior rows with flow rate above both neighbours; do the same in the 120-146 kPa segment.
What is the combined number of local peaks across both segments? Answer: 7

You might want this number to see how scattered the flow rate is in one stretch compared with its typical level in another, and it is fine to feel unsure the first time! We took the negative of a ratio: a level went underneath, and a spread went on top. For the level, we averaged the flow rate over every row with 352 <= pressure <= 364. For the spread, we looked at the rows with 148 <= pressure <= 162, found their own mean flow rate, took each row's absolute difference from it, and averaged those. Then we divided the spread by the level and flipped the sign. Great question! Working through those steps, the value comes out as -0.028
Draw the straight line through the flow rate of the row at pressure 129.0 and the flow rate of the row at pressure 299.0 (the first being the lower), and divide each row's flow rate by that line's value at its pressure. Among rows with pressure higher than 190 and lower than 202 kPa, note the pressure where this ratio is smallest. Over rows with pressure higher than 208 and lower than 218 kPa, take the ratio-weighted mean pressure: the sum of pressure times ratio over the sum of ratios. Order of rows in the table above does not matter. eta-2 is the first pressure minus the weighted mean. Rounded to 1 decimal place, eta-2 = -19.9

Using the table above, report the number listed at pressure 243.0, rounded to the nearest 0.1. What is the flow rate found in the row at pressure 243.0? 194.9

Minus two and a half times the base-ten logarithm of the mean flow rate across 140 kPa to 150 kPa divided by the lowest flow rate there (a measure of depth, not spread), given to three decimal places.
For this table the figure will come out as -0.058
